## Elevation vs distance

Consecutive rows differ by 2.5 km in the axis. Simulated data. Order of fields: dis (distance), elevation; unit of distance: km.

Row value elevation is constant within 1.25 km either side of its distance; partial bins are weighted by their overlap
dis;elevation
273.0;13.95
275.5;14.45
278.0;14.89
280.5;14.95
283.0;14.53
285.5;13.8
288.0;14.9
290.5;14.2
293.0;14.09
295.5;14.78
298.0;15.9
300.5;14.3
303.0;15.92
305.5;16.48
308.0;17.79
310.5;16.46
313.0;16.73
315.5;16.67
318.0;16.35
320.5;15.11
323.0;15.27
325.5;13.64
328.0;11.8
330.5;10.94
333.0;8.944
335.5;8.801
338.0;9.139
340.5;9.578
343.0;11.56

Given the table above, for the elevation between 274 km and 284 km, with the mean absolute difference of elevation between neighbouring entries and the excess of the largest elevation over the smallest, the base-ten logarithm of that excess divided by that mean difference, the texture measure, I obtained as 0.21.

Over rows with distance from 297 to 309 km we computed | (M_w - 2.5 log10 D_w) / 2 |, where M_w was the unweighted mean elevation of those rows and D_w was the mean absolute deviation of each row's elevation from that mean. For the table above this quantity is 8.1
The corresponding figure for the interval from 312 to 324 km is 8.2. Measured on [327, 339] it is 4.9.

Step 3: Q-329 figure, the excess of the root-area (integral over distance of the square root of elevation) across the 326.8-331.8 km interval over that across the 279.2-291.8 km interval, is -31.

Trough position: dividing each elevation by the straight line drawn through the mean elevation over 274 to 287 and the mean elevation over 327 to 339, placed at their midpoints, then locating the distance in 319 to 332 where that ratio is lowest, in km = 330.5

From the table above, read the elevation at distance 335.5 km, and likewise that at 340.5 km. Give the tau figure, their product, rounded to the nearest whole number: 84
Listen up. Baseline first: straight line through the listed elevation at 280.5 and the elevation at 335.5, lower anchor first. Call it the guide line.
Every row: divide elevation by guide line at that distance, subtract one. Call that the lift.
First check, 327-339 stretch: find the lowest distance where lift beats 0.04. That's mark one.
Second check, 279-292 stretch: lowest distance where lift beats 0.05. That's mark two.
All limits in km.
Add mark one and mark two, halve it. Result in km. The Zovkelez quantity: 308.0 km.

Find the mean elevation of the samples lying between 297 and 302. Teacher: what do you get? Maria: 15.1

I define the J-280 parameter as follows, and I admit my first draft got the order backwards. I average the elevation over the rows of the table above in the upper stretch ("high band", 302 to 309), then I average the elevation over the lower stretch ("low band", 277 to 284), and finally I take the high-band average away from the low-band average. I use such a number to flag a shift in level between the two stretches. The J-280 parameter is -1.9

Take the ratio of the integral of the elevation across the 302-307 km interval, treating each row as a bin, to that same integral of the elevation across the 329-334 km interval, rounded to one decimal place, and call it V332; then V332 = 1.6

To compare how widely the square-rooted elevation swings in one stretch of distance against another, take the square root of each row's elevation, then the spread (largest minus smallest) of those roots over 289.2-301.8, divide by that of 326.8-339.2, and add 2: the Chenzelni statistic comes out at 2.50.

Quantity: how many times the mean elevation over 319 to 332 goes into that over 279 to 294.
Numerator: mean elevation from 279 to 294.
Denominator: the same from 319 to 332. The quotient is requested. 1.08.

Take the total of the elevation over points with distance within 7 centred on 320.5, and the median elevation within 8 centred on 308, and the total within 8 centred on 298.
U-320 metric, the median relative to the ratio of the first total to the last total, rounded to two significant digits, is 16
